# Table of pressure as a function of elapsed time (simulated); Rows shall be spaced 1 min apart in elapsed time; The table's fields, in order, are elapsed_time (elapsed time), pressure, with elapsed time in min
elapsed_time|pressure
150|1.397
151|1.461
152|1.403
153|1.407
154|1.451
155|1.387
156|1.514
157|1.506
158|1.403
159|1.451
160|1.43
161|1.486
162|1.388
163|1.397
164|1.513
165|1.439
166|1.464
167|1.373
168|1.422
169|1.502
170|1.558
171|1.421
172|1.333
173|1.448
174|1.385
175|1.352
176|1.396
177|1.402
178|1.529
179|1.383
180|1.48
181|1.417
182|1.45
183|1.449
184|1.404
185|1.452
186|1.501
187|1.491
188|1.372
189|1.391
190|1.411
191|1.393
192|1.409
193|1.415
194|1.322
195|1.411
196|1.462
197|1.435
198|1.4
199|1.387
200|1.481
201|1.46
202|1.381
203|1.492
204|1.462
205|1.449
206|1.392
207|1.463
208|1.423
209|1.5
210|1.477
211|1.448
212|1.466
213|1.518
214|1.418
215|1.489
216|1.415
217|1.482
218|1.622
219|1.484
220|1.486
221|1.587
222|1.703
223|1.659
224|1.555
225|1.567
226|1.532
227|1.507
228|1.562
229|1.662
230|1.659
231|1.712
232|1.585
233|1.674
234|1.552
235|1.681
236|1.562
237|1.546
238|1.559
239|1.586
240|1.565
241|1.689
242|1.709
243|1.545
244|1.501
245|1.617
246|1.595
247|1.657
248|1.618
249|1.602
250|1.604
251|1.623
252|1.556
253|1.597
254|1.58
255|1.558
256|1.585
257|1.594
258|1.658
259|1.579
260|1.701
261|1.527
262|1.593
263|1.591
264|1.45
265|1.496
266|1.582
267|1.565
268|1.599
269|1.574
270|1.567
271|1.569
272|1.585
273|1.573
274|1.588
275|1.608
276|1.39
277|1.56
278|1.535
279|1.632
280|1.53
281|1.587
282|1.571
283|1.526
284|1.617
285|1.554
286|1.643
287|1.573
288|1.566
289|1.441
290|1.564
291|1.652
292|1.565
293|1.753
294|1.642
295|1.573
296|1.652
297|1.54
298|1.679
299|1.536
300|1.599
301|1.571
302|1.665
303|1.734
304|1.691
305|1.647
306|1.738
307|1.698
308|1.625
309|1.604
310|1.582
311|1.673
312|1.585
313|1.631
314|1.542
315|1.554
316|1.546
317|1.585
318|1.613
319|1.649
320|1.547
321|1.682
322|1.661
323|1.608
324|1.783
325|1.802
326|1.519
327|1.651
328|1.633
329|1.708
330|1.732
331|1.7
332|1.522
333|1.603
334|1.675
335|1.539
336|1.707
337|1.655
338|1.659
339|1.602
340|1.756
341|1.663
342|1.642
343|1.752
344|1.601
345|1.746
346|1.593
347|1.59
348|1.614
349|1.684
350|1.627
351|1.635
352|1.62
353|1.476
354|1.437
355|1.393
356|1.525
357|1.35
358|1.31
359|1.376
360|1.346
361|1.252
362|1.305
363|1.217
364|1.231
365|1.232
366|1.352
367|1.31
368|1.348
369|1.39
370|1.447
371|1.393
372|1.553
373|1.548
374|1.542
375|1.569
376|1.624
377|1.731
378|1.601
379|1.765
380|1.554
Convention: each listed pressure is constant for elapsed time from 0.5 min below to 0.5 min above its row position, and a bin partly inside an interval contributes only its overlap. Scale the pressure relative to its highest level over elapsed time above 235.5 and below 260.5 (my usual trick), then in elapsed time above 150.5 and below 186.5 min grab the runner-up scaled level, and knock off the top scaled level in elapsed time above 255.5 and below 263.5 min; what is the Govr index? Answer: -0.10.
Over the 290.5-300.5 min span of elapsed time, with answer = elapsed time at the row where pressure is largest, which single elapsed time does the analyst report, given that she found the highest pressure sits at 293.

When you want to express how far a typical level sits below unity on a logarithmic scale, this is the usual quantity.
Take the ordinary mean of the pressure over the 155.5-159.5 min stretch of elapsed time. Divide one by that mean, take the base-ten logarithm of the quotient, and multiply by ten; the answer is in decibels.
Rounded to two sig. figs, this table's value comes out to -1.7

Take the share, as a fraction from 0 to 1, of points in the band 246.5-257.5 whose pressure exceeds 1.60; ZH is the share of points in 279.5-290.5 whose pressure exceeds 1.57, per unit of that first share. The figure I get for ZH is 1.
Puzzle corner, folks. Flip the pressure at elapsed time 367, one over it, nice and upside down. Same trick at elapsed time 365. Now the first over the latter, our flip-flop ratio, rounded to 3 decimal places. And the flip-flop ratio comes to 0.940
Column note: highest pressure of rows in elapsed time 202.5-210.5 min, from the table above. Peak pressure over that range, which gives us 1.5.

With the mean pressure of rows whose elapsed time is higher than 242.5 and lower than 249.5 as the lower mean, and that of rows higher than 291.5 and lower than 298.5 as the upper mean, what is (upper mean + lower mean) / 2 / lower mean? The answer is 1.01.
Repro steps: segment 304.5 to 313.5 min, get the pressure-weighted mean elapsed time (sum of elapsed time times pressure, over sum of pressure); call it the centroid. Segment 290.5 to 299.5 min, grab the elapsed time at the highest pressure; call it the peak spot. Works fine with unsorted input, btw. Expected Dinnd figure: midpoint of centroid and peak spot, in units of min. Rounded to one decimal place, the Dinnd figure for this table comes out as 301.0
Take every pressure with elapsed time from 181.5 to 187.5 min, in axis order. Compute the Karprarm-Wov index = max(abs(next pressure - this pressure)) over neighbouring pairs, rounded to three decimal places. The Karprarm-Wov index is 0.049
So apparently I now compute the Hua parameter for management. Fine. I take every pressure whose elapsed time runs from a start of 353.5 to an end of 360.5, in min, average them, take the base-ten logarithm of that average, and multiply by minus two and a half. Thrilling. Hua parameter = -0.36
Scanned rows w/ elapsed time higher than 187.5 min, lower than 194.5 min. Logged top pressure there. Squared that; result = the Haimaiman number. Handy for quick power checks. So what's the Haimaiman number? 2.0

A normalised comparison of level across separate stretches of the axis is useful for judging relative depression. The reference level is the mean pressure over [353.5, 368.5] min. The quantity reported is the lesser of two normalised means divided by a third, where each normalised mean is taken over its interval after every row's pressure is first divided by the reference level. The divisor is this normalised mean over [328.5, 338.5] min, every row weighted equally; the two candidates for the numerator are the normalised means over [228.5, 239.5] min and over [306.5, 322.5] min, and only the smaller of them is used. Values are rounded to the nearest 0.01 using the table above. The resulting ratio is 0.98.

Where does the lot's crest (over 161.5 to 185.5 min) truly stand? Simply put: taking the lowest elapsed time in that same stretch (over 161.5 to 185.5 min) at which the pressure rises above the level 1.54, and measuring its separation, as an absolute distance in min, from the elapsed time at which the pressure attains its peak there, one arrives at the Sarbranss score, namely 0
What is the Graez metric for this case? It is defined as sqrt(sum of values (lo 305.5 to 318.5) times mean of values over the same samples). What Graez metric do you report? 5.8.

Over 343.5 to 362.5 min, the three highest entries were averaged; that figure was 1.69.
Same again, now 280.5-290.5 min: 1.62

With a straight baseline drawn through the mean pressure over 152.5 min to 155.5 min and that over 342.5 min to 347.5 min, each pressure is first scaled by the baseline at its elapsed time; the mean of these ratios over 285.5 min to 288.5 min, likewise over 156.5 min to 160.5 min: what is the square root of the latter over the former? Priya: 1.01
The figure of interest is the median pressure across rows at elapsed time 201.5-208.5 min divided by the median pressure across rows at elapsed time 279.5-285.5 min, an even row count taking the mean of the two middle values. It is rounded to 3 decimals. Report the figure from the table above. 0.927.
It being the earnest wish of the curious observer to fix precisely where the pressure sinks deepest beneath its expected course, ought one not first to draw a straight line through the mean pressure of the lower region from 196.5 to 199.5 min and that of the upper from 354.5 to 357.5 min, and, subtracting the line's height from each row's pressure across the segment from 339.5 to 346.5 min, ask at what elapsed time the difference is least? 346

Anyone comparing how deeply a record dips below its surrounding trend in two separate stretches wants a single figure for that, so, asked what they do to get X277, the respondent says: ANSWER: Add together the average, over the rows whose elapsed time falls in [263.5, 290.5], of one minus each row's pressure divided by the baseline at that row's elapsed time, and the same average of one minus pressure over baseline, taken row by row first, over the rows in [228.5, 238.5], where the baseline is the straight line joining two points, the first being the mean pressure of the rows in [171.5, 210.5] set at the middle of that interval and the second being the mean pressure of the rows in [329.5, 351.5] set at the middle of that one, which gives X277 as -0.088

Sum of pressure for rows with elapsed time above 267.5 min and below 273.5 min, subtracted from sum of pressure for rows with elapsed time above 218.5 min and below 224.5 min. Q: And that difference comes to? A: 0.01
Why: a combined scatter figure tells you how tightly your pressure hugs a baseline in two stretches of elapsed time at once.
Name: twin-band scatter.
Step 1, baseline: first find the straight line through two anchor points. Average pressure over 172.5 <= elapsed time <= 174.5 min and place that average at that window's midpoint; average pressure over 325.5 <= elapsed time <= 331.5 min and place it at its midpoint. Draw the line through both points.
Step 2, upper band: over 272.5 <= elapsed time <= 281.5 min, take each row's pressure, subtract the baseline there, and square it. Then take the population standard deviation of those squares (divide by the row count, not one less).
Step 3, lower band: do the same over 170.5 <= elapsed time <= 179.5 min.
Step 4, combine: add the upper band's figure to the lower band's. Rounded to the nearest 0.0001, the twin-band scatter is 0.0140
